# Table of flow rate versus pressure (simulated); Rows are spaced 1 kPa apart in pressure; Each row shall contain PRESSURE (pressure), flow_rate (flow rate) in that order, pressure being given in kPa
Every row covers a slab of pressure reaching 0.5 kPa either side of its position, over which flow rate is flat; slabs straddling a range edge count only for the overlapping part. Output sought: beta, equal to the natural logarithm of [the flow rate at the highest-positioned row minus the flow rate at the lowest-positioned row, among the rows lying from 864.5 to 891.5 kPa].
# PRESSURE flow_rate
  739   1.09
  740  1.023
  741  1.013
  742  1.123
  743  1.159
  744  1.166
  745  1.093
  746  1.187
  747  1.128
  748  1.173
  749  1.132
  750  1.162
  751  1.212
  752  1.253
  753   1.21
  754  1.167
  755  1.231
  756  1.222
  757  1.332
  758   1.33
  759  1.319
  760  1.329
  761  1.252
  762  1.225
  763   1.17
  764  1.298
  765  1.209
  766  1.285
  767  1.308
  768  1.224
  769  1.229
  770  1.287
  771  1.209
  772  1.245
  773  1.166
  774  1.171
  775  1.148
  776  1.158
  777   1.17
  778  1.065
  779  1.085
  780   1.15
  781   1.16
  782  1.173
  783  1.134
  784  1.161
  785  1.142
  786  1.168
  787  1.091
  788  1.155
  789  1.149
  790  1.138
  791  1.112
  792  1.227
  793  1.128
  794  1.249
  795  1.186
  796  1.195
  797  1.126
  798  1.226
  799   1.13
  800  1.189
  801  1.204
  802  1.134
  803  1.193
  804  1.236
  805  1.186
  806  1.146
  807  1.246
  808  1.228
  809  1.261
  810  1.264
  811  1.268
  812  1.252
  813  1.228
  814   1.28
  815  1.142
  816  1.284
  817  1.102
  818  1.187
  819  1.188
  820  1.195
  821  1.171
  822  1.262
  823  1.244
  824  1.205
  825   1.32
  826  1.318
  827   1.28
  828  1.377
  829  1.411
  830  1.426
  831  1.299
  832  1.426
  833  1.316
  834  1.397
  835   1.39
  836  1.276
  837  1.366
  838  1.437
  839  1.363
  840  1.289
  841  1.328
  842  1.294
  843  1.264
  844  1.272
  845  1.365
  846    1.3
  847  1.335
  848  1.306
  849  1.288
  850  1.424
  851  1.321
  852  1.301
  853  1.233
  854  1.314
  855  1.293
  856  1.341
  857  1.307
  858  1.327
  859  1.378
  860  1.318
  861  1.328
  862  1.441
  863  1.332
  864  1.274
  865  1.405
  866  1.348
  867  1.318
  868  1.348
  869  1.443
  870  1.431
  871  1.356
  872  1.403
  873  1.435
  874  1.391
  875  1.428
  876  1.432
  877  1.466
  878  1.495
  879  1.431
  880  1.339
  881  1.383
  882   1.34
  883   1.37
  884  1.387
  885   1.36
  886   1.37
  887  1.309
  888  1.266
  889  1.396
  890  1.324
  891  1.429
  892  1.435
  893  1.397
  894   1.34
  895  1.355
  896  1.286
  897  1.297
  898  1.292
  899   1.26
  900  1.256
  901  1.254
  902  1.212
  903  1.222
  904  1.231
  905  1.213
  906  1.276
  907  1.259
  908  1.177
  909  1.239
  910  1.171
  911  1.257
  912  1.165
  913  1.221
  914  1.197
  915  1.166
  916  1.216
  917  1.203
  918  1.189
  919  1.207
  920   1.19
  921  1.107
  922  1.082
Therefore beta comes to -3.7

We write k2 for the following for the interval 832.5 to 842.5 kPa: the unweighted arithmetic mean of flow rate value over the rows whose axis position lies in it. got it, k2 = 1.35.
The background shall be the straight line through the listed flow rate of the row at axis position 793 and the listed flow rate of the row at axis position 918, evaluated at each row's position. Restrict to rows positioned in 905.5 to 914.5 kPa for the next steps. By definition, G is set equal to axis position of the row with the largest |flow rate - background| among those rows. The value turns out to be 906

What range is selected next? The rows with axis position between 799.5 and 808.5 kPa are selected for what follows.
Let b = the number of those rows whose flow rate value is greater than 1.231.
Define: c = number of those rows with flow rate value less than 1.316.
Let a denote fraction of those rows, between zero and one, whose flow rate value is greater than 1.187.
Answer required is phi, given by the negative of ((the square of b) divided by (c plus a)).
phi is 0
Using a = 0.67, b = 2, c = 9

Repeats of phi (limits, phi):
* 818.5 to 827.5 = -3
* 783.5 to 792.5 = 0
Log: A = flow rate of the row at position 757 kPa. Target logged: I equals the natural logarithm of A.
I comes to 0.29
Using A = 1.332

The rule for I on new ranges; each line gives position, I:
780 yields 0.14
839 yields 0.31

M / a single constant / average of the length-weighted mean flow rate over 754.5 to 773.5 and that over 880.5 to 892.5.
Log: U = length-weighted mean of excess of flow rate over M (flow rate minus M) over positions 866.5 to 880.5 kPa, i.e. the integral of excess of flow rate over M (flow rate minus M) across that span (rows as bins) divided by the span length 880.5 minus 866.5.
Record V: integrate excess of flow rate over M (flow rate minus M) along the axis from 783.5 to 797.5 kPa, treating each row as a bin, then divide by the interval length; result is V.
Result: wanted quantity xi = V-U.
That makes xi -0.249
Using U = 0.10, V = -0.15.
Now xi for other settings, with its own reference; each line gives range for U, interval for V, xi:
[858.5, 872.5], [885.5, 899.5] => -0.026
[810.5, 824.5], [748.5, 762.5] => 0.026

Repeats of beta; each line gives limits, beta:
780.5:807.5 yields -2.5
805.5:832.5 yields -1.3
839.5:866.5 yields -2.8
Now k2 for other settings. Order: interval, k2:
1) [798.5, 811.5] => 1.21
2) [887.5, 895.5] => 1.37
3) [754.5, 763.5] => 1.27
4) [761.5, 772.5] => 1.24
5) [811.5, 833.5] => 1.27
